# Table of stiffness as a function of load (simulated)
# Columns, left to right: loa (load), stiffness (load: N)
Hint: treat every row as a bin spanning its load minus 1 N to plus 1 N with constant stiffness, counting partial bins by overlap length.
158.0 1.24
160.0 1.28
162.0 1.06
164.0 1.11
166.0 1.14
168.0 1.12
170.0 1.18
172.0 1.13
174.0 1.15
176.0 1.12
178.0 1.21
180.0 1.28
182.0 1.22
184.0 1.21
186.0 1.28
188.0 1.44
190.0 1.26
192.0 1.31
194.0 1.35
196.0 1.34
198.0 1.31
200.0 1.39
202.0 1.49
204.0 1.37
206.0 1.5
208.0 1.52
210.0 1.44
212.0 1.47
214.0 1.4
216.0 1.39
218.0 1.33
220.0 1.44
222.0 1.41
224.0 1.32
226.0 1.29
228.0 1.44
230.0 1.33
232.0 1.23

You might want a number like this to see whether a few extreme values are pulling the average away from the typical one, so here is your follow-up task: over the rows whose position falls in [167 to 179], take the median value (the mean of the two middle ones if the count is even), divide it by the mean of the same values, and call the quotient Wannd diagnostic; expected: 0.99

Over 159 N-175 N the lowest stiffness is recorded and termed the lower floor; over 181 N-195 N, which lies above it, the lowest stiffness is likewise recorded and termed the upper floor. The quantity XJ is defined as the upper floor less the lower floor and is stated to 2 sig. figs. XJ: 0.15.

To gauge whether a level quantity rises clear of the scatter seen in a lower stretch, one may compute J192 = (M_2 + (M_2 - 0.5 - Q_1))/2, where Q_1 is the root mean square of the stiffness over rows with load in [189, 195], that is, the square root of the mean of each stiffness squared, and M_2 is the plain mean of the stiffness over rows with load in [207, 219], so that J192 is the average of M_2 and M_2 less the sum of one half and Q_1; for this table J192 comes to 0.52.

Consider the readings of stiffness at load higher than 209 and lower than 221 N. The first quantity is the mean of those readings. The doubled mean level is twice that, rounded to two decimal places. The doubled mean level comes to 2.82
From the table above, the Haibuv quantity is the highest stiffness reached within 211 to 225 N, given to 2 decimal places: 1.47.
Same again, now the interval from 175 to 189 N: 1.44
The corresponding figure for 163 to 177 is 1.18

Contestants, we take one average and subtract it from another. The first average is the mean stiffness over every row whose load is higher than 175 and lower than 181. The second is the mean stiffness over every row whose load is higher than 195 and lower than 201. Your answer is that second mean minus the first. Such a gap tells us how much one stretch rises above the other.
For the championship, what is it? 0.14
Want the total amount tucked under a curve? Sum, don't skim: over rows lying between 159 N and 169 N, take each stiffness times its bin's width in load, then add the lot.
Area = 11.4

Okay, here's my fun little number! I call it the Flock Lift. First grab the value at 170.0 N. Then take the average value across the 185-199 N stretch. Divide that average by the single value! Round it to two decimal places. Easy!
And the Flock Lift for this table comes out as 1.12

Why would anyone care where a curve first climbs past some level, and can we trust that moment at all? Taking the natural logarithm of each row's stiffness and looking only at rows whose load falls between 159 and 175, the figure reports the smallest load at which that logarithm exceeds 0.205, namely 160.0 N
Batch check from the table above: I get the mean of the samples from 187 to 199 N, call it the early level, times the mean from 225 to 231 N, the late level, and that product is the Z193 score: 1.81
